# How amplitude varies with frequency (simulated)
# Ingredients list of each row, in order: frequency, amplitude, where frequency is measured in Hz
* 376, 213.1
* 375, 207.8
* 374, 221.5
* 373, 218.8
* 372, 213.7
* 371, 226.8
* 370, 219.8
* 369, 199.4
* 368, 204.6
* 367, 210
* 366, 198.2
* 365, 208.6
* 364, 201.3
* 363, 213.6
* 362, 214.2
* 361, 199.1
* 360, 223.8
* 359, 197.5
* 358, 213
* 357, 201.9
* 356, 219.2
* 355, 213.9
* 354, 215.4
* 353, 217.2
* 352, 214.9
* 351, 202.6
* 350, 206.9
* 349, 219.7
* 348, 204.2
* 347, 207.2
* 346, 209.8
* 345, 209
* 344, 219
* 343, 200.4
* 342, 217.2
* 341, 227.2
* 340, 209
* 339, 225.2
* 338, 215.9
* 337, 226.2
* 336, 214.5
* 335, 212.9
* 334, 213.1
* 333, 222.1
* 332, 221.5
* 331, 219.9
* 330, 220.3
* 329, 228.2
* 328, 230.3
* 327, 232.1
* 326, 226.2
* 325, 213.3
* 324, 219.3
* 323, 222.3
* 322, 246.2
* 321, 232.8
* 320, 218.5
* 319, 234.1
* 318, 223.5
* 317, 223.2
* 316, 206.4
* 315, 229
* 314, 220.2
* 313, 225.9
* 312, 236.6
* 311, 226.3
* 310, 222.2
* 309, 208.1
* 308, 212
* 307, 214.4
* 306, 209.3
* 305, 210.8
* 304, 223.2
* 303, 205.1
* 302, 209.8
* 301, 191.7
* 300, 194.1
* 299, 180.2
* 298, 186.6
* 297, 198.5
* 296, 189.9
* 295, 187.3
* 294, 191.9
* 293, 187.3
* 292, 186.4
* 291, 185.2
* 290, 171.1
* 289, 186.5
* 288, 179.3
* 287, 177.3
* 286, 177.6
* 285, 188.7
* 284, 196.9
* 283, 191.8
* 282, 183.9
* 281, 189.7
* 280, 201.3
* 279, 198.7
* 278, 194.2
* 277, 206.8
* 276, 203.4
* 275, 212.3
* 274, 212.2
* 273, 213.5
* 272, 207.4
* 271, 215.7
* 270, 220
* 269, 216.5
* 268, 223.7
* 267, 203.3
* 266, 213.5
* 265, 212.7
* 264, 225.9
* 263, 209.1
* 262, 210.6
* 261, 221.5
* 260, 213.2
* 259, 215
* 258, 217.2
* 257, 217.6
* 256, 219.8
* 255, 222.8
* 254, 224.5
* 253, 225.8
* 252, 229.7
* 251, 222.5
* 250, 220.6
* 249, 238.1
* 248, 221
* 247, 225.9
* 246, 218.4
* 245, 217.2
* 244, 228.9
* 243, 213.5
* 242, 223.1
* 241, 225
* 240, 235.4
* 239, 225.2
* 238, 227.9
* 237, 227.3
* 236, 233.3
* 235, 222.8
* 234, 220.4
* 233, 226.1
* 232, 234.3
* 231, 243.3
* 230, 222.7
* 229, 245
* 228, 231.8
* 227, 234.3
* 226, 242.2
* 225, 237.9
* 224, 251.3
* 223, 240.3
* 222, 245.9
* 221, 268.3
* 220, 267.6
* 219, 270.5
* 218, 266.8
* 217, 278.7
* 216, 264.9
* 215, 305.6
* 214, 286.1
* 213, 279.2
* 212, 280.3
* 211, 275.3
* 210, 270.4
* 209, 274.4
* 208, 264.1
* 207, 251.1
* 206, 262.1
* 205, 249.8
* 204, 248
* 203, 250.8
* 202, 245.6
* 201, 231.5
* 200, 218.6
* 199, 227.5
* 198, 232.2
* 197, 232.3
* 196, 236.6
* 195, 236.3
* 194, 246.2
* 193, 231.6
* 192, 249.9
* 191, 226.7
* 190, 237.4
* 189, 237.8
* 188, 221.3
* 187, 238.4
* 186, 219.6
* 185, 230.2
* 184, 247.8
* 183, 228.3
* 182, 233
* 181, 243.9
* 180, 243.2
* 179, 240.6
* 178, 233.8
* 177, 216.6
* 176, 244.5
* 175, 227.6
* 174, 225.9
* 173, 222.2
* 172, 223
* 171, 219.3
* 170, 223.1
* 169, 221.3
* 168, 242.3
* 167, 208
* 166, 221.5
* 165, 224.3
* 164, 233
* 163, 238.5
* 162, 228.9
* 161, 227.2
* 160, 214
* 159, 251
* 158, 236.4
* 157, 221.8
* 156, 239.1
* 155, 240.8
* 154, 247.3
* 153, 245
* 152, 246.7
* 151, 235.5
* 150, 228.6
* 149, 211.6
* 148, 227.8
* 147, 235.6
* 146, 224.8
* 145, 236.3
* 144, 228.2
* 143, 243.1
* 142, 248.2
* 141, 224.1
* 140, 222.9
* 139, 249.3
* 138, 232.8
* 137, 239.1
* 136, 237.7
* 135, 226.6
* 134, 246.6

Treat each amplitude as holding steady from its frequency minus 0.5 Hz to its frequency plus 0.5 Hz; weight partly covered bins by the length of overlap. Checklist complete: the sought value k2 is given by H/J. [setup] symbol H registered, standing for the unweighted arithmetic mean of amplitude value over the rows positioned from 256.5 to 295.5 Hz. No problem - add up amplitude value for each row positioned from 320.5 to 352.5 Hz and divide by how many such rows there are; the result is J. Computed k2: 0.923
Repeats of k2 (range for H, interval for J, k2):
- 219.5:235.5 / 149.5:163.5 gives 1.016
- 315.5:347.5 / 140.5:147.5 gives 0.940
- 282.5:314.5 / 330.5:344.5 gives 0.916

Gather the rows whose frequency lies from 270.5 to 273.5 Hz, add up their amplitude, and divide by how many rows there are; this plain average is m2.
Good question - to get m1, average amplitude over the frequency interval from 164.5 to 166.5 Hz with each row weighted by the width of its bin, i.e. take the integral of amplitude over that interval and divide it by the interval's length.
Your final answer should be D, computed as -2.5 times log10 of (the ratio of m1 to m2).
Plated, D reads -0.05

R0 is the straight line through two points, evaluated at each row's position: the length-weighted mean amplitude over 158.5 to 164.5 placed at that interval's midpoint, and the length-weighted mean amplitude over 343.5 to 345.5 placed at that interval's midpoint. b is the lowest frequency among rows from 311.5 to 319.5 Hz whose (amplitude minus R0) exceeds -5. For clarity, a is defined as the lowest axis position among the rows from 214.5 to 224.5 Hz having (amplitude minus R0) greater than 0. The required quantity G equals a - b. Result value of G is -97 Hz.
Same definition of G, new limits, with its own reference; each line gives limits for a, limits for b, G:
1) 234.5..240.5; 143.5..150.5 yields 91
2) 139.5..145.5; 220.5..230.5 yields -79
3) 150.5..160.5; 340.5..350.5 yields -190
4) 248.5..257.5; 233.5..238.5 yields 15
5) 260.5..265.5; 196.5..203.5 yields 67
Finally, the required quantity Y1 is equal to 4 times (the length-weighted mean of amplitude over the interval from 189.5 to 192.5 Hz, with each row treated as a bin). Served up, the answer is 952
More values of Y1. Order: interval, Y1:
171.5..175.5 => 899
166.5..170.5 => 895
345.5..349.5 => 841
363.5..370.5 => 824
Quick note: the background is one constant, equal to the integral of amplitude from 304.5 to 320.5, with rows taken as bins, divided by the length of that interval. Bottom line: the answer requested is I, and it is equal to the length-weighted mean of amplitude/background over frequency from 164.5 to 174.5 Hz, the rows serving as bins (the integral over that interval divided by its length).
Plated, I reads 1.01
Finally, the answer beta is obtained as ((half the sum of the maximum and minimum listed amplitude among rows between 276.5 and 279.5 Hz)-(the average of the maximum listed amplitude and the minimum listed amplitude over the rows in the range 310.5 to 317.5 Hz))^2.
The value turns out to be 441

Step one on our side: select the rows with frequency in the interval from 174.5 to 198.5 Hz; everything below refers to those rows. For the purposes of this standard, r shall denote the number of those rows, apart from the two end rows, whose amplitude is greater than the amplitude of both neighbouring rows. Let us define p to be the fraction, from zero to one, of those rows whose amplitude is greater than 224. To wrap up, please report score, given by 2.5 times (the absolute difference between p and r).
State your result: 18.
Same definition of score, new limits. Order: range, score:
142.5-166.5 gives 13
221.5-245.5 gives 18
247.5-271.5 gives 17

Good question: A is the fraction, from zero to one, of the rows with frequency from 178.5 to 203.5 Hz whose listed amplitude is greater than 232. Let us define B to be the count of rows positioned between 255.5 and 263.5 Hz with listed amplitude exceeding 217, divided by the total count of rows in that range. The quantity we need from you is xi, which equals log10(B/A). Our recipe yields -0.1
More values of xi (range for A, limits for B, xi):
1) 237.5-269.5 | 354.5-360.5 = 0.7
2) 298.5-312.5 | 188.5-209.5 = 1.1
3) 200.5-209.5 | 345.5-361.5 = -0.6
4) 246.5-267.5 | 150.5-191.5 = 1.3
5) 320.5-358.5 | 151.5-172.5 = 1.1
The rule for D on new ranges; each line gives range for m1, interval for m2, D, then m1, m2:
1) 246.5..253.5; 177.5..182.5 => 0.06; 226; 239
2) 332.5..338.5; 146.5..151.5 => 0.05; 217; 228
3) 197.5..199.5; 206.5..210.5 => 0.15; 230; 265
